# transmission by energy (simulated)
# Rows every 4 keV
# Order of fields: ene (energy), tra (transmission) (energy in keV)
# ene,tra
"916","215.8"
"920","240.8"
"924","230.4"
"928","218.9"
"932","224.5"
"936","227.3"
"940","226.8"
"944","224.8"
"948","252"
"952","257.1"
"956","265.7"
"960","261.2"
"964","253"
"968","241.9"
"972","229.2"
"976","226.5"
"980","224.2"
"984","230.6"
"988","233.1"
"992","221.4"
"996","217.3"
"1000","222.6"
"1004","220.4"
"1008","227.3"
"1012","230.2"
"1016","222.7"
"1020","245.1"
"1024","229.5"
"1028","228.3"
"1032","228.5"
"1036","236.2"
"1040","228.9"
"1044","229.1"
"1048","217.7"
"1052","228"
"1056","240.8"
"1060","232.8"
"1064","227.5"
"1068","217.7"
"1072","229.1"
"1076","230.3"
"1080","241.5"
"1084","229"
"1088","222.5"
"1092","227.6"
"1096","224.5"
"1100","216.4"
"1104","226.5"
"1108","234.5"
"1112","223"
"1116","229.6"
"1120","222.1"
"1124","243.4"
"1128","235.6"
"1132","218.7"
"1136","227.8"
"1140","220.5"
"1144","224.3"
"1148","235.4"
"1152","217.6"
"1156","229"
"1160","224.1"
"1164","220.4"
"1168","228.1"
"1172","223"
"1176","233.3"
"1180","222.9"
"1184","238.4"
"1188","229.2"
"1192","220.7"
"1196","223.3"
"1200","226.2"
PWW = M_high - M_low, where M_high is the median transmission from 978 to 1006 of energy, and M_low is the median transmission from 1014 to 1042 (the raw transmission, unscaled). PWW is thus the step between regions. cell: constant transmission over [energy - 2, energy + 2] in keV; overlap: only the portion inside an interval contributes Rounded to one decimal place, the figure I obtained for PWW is -6.3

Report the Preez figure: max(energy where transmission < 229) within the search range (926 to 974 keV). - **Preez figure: 944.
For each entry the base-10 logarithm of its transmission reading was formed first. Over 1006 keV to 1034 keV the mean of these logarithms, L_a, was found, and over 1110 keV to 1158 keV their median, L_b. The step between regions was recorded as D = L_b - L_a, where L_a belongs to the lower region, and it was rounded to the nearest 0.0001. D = -0.0078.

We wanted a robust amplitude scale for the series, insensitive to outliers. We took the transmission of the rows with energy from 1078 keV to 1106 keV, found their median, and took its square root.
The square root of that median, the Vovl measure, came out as 15.0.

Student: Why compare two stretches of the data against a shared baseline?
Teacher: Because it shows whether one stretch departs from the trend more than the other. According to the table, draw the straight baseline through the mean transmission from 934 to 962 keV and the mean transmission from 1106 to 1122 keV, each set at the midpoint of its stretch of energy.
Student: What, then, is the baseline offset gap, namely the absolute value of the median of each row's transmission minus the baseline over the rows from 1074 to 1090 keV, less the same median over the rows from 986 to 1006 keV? 17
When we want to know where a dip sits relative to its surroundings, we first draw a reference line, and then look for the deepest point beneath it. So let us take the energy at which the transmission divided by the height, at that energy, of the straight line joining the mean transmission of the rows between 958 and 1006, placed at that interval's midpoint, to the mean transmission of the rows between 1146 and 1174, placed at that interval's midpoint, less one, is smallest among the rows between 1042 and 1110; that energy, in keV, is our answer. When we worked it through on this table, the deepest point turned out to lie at 1048 keV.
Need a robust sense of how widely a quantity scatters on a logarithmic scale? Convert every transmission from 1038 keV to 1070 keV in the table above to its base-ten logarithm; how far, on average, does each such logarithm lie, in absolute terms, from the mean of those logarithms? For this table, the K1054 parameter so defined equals 0.0099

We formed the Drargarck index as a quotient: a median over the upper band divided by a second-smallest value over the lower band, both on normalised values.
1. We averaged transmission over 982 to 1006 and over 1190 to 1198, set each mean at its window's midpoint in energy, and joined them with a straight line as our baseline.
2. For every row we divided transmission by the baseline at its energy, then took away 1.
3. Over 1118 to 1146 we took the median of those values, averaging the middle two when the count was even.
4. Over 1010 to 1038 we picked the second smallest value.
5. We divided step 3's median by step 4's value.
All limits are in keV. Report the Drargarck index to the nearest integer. 0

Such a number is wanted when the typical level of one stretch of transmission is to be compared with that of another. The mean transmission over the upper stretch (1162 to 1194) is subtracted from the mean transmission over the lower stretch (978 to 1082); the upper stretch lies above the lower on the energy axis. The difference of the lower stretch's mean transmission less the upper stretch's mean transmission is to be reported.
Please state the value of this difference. 1.5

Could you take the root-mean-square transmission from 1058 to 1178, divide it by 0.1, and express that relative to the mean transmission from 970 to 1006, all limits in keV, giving 10.10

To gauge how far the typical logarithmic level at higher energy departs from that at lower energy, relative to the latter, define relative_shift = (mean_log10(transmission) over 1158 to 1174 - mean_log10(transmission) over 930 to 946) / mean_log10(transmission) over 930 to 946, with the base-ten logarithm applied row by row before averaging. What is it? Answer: -0.0016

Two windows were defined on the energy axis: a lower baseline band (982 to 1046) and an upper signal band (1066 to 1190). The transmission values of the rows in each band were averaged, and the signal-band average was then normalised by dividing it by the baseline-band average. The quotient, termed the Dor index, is 0.996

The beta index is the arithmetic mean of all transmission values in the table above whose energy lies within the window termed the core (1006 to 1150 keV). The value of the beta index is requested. 229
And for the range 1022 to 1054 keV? 228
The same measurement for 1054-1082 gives 231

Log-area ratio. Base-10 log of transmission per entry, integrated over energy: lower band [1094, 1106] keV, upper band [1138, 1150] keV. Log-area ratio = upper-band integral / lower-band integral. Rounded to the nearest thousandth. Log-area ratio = 1.003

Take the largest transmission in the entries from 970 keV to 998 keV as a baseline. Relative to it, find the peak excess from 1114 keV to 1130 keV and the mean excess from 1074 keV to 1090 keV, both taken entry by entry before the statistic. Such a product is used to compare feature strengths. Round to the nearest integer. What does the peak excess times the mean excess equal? -23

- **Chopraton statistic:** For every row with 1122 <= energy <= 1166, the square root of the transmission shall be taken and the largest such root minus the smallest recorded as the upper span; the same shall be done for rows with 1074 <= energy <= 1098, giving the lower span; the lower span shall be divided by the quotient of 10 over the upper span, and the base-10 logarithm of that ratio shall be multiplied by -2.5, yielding 3.2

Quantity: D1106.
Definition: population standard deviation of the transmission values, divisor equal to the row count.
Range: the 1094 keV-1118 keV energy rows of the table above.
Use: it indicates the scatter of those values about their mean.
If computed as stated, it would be 5.6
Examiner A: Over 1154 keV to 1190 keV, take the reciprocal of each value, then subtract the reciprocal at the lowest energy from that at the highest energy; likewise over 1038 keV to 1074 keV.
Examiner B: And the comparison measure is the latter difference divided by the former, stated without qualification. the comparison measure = 1.0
